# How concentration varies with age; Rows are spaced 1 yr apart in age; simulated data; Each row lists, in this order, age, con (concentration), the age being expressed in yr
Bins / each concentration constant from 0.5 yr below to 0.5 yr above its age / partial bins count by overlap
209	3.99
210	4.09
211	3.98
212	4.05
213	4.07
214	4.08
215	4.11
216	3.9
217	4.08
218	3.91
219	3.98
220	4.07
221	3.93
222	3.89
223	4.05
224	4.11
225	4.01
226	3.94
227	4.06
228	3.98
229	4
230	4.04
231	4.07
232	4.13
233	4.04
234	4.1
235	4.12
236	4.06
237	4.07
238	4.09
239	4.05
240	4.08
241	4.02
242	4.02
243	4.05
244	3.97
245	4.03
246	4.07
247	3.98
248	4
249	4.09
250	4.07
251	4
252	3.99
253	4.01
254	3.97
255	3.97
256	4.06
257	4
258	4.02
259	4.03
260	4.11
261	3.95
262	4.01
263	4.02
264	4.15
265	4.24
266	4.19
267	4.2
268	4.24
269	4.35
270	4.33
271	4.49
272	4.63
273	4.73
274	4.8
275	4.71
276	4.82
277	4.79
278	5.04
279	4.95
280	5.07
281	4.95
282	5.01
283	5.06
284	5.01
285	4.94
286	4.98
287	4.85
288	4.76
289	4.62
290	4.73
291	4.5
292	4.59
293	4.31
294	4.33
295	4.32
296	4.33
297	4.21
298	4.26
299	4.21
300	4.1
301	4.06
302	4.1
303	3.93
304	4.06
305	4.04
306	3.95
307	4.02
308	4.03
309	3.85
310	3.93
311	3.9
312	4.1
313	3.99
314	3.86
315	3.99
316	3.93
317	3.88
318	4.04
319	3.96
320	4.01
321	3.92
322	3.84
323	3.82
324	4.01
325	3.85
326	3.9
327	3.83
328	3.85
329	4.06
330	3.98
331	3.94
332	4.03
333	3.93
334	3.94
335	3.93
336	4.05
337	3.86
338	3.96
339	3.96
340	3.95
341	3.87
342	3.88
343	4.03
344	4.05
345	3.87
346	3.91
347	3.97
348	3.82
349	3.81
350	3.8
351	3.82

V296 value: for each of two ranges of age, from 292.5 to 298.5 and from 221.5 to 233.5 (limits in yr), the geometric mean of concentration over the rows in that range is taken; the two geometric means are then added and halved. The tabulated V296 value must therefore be 4.16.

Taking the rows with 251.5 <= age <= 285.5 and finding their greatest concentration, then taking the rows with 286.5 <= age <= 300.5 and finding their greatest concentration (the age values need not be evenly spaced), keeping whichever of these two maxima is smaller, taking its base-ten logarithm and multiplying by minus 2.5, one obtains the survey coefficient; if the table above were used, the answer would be -1.714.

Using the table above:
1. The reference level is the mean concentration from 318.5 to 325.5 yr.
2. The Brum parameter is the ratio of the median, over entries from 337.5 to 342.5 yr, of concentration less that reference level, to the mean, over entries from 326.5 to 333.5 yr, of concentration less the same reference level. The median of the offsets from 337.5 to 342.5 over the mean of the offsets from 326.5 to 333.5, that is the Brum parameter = 1.1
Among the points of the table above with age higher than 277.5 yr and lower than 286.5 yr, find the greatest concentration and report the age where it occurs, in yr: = 280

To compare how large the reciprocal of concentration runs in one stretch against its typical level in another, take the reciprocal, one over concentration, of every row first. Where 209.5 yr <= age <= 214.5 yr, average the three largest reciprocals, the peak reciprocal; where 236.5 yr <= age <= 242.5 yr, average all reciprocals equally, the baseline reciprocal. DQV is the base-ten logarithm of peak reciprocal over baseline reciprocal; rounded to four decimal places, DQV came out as 0.0023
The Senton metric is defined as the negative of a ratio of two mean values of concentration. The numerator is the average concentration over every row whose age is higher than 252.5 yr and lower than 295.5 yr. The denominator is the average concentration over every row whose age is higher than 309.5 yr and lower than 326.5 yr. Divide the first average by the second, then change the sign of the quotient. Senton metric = -1.14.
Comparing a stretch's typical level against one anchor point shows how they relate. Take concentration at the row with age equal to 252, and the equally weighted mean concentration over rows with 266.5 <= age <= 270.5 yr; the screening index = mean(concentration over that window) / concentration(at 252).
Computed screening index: 1.07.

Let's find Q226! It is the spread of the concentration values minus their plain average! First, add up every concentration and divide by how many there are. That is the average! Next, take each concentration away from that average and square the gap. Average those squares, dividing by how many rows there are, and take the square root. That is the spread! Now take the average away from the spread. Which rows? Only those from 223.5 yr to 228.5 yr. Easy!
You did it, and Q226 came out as -3.96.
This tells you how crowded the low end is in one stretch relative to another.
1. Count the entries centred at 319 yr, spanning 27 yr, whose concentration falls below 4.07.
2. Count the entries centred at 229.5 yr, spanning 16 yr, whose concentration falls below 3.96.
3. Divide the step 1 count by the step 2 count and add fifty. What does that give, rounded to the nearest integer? 63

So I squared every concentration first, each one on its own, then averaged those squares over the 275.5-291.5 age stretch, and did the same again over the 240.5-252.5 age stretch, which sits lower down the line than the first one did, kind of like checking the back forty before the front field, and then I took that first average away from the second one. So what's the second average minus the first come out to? -8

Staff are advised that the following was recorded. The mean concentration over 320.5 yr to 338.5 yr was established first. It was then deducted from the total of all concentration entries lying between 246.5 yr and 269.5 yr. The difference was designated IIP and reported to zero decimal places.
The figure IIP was 90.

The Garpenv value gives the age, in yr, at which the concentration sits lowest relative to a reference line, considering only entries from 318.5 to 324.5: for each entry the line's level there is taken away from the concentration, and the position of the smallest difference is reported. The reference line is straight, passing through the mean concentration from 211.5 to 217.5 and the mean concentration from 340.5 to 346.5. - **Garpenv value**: 323 yr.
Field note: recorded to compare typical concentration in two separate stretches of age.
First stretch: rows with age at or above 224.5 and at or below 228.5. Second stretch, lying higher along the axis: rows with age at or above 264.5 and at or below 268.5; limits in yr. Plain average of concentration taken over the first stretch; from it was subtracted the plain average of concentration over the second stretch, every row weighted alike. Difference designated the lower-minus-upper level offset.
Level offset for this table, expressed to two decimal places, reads -0.22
